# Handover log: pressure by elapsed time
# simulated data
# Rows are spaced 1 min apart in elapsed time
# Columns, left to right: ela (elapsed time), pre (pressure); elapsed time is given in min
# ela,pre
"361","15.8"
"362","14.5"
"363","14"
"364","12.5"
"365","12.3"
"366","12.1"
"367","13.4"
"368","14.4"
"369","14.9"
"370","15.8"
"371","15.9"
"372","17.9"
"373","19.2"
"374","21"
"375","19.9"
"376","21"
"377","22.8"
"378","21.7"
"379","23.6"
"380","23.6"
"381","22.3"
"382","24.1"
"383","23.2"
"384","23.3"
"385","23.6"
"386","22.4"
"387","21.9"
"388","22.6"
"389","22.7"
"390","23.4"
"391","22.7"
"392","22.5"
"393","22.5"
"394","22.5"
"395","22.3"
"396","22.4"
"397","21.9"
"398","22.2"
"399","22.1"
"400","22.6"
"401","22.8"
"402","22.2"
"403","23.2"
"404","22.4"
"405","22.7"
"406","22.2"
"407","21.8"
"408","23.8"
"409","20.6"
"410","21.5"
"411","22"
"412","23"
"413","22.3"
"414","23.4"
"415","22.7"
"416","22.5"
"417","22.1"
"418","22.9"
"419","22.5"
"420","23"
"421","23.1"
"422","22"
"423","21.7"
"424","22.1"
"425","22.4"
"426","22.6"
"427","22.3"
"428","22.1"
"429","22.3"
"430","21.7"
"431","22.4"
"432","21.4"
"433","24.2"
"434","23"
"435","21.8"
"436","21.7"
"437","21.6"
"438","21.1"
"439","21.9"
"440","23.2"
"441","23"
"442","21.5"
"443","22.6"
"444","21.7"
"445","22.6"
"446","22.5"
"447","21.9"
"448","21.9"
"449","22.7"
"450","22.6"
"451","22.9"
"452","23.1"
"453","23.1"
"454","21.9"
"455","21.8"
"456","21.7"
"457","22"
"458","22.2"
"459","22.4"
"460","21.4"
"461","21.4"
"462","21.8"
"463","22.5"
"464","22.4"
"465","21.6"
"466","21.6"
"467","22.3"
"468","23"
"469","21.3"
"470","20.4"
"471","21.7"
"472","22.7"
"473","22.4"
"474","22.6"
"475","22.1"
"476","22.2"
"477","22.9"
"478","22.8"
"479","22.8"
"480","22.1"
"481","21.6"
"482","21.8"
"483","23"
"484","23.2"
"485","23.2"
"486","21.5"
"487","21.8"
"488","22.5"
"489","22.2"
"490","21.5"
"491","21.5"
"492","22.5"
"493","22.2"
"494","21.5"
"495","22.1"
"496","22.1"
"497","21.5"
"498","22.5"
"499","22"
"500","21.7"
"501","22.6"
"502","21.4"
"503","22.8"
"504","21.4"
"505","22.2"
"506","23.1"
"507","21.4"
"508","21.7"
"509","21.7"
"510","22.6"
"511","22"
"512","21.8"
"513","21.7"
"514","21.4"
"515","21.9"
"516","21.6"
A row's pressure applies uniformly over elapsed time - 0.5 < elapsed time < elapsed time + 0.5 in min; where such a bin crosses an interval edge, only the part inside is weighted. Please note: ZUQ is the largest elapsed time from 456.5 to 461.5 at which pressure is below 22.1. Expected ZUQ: 461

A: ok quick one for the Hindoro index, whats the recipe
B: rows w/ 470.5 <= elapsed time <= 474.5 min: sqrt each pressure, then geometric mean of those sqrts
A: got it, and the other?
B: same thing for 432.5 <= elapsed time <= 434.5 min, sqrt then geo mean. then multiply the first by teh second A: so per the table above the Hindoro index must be 23.0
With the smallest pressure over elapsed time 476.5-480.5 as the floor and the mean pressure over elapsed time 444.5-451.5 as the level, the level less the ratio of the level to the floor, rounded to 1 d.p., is 21.4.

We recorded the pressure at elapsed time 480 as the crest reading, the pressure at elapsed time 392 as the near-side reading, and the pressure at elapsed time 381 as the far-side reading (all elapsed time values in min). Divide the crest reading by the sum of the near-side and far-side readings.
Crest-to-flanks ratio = 0.4933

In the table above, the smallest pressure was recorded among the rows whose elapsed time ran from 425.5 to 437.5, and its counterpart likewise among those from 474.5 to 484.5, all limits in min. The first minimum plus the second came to 43.0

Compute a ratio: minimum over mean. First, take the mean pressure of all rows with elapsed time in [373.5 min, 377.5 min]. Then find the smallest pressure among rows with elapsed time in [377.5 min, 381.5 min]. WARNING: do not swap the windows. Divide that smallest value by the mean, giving 1.02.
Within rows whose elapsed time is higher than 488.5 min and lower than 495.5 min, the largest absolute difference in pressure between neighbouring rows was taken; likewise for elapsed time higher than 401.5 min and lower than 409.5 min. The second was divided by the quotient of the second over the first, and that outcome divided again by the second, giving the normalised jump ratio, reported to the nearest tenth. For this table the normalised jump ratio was 0.3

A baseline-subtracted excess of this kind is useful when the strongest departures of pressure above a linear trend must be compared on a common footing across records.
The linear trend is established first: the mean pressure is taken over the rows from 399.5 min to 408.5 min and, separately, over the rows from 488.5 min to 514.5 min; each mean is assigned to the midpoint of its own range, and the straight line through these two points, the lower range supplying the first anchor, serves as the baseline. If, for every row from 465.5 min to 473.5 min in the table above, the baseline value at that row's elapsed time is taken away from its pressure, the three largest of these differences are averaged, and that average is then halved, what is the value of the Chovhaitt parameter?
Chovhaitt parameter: 0.26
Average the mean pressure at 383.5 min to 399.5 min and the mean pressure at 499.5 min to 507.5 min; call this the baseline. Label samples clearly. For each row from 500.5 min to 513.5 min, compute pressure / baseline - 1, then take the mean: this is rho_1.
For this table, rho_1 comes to -0.013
